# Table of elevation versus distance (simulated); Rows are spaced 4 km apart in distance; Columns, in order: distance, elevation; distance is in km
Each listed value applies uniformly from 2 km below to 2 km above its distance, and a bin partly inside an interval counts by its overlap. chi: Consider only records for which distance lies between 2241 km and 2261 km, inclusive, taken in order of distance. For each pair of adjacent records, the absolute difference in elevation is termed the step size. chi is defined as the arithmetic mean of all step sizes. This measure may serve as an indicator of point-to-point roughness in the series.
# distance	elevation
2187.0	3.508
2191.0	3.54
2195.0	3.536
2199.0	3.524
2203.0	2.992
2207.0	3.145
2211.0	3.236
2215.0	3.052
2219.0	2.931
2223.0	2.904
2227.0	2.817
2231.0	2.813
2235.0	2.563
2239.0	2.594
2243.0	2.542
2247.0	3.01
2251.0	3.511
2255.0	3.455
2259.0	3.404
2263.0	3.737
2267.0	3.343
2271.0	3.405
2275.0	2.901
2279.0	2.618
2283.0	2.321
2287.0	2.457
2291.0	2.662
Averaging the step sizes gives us 0.27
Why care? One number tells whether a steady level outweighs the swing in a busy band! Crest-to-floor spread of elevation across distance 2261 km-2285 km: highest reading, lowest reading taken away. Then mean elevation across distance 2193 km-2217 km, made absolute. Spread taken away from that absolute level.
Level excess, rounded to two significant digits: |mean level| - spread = 1.8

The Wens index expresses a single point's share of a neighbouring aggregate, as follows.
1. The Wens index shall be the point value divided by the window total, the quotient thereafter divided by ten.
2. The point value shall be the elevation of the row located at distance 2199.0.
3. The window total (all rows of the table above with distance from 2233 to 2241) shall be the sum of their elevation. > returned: 0.068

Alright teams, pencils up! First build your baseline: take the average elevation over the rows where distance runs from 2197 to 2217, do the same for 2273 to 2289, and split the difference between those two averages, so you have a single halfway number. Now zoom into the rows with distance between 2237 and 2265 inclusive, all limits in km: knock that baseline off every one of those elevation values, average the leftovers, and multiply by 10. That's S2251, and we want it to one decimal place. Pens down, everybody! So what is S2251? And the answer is 3.0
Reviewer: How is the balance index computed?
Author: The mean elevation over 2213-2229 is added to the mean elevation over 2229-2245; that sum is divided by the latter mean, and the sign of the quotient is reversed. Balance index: -2.11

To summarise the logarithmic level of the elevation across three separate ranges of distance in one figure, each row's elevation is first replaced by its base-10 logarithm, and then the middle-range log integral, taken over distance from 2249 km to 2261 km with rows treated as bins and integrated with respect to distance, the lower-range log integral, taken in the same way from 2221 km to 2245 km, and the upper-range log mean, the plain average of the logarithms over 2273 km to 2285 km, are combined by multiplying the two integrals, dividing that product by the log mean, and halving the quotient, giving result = 81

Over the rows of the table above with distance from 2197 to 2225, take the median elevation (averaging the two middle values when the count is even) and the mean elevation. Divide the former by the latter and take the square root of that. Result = 0.99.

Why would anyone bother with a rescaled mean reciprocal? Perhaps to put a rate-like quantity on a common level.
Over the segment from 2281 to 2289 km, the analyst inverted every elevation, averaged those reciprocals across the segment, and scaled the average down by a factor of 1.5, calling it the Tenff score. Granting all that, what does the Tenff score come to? 0.279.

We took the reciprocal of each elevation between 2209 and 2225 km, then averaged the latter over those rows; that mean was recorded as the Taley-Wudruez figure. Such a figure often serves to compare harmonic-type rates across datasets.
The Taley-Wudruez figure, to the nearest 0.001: 0.331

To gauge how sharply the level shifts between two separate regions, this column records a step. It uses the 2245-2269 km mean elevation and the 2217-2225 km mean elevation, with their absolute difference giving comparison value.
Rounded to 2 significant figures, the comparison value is 0.49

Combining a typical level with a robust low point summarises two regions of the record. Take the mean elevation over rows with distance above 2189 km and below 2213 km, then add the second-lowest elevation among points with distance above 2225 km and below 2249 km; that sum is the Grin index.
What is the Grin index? 5.89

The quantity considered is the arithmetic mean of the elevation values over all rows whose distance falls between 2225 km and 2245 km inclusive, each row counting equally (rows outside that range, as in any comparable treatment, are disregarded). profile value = 2.67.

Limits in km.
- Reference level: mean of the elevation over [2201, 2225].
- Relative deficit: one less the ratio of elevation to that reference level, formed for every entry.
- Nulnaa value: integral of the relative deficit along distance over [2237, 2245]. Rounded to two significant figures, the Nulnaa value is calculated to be 1.2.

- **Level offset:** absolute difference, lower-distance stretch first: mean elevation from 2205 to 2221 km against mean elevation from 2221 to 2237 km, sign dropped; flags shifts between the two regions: 0.32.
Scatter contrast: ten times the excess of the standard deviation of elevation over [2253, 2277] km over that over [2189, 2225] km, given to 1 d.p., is 0.0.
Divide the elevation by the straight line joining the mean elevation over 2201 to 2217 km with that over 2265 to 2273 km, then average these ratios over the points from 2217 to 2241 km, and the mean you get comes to 0.87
